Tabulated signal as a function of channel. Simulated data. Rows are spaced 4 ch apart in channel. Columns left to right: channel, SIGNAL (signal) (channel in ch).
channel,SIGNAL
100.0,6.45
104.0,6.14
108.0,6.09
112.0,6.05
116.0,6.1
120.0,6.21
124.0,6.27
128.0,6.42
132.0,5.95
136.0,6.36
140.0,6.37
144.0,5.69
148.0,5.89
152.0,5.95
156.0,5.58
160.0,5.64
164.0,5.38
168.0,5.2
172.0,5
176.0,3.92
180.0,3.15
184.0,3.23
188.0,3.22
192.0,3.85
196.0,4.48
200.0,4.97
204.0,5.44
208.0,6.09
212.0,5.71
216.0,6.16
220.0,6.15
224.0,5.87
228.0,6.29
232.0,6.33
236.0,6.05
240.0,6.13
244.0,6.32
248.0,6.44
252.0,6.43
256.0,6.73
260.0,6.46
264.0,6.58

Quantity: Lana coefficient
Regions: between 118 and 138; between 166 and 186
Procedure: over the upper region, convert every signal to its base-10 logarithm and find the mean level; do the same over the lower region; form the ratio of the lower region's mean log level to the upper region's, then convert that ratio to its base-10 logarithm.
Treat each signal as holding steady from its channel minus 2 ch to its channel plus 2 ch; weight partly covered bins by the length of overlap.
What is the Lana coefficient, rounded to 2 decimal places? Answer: 0.12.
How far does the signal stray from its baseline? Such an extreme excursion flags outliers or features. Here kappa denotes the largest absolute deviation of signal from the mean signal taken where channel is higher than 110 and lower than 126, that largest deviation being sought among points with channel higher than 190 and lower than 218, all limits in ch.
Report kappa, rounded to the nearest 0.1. 2.3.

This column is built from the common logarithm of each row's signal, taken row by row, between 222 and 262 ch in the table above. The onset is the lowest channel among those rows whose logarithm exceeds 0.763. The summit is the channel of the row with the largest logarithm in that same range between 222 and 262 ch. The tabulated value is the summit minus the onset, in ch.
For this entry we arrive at 32 ch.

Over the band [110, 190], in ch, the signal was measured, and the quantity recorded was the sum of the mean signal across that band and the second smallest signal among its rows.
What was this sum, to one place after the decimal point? 8.6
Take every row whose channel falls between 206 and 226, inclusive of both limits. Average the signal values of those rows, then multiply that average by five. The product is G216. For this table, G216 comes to 30.0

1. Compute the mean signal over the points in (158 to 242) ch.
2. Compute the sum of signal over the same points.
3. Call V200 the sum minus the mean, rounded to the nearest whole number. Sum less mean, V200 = 103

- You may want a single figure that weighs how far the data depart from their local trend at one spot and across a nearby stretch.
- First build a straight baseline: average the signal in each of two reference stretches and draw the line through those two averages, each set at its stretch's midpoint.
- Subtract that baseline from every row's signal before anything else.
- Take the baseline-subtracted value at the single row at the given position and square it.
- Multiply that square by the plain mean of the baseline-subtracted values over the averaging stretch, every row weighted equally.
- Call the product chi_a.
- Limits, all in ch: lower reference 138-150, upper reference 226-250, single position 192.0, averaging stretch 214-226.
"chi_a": -0.76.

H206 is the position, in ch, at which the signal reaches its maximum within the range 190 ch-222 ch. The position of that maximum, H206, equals 216.0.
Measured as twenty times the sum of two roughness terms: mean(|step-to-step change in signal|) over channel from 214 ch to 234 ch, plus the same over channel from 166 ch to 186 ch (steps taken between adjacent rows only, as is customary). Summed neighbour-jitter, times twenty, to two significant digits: 14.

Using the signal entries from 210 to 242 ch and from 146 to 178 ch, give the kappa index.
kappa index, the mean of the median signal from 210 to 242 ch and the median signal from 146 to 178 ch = 5.8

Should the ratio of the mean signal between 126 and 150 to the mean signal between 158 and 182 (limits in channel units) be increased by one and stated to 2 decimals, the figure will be 2.30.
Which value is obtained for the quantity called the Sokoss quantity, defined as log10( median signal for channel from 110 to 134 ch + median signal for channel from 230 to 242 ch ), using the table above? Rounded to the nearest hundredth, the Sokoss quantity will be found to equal 1.09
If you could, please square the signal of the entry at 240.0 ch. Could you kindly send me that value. 38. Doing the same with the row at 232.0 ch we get 40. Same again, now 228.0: 40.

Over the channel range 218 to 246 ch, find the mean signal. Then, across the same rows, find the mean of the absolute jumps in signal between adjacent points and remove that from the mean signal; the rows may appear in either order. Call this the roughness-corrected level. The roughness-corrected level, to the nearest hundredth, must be 5.95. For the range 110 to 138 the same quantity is 5.99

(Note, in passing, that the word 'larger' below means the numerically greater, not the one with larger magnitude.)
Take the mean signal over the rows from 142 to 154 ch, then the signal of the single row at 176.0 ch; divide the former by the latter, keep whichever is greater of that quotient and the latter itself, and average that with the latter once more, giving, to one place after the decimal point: 3.9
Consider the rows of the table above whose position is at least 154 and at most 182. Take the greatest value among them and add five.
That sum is 10.6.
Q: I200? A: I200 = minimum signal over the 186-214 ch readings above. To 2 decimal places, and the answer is 3.22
